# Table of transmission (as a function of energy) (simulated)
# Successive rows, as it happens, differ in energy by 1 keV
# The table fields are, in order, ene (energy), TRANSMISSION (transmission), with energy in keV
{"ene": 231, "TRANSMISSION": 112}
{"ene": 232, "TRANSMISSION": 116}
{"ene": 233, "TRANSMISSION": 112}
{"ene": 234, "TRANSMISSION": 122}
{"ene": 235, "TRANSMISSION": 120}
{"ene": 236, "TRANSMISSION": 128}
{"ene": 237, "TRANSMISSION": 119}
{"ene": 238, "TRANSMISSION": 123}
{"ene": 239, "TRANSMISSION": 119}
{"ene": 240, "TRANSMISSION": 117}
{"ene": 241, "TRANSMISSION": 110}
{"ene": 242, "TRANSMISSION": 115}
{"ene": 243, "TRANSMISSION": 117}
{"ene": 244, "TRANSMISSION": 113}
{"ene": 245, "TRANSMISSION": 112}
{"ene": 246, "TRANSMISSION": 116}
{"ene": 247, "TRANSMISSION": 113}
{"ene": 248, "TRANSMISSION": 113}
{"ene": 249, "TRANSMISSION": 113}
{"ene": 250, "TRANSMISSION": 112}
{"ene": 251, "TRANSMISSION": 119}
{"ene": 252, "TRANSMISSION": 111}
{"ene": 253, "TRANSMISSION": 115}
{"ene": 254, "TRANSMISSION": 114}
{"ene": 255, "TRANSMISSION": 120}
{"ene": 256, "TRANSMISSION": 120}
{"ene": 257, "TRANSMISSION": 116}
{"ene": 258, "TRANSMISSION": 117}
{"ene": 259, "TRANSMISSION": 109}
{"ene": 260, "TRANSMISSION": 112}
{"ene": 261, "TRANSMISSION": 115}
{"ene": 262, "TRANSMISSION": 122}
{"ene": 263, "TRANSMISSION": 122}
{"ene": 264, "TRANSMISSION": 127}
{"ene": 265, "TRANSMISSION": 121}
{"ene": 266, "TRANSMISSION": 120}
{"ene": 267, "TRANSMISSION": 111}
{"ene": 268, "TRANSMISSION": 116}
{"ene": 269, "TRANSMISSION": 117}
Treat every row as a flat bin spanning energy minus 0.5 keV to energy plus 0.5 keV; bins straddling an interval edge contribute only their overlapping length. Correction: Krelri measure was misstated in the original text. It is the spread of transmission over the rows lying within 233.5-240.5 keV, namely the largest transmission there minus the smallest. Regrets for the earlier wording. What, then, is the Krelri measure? 11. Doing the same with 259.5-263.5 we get 10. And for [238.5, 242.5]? 9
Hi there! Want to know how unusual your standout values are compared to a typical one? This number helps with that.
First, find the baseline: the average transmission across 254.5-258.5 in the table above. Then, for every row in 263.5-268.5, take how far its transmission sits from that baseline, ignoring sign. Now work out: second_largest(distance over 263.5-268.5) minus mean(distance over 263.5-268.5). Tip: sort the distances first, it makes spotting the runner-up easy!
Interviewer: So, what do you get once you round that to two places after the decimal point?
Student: 2.70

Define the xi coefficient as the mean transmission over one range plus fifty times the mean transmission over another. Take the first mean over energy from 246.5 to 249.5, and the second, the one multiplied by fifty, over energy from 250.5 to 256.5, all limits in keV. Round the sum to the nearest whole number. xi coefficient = 5938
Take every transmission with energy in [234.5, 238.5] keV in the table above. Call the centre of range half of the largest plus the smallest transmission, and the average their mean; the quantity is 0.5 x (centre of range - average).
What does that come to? 0.50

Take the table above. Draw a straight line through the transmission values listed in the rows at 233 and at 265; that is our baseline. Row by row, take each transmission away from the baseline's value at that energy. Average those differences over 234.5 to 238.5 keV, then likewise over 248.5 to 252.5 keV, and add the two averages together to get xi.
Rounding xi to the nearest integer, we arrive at -6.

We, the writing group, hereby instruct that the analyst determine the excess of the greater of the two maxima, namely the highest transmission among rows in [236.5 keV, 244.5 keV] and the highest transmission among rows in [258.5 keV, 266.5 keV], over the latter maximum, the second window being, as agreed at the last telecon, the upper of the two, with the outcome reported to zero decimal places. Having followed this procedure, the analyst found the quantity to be 0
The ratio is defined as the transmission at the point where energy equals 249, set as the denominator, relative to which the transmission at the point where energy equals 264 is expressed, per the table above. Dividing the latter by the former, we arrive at 1.12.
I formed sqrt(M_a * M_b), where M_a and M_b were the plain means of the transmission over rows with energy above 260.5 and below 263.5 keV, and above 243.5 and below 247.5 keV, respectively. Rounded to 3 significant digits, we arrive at 117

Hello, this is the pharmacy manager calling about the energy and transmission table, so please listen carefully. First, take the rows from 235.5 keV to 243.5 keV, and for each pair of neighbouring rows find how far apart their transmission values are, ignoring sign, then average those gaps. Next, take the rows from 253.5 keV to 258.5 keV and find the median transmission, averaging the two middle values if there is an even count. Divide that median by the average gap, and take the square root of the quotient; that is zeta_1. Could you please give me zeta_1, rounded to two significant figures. 5.0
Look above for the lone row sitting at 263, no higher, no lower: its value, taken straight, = 122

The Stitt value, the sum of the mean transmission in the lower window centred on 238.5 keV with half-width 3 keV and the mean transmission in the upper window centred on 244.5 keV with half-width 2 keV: 234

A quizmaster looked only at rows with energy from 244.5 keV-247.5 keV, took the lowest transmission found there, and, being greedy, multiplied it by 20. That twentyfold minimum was 2240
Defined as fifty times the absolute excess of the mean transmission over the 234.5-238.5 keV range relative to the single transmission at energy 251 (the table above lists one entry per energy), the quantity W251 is 175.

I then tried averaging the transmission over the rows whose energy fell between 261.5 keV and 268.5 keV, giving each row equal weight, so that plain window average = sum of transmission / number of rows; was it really 120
